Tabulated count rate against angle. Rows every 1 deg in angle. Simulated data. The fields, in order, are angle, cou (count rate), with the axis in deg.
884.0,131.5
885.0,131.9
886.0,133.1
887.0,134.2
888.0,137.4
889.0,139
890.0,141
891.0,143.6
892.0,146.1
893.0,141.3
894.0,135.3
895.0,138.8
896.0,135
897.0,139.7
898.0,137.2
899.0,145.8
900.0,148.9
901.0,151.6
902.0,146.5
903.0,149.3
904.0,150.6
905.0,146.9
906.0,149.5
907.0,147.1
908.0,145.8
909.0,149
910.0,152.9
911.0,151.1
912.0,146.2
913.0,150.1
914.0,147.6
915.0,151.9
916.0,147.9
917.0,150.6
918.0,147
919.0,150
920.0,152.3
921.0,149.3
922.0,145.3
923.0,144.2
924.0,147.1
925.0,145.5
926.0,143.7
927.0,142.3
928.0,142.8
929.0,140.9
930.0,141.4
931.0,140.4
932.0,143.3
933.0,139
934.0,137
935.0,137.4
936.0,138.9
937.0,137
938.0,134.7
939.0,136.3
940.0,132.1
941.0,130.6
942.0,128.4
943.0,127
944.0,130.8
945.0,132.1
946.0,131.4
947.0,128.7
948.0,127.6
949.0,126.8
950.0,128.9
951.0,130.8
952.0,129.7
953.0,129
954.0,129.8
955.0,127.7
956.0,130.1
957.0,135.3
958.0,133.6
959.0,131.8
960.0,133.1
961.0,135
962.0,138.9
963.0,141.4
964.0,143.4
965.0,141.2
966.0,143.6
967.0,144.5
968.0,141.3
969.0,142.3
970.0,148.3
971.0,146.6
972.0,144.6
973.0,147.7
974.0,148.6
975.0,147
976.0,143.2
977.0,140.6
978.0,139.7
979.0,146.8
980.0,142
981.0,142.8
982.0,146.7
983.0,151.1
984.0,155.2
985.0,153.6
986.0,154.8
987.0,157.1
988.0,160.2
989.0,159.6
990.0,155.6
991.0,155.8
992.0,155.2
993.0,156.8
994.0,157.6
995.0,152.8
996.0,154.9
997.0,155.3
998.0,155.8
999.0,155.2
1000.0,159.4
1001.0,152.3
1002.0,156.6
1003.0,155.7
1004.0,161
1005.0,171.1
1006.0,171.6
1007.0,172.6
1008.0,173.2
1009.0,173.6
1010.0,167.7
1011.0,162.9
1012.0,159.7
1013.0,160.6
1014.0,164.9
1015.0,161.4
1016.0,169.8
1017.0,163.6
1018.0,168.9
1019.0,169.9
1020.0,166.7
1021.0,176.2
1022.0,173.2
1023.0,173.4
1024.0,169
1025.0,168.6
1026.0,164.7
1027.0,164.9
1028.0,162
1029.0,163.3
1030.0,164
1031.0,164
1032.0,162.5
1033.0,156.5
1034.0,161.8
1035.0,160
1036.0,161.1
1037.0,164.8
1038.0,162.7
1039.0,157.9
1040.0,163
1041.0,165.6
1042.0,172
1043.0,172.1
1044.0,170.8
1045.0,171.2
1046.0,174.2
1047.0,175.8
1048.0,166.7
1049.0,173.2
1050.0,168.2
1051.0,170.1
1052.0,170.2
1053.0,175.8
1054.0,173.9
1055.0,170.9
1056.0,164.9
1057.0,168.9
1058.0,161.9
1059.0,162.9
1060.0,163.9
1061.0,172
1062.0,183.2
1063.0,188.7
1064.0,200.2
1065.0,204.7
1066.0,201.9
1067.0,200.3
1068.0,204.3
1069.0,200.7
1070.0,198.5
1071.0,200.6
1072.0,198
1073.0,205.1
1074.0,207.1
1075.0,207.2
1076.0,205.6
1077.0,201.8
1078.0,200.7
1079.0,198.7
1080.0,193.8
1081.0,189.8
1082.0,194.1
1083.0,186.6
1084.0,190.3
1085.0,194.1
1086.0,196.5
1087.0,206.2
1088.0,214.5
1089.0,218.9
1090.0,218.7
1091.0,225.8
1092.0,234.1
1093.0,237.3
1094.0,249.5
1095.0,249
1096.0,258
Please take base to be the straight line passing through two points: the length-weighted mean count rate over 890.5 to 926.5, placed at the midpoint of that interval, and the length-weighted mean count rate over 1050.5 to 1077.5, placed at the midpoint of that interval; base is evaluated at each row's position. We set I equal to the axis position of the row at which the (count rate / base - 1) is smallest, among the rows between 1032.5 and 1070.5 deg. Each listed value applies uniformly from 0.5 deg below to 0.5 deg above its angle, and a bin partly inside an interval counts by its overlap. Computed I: 1058.0 deg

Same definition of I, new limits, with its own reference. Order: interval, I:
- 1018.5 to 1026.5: 1026.0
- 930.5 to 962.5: 955.0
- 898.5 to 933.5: 933.0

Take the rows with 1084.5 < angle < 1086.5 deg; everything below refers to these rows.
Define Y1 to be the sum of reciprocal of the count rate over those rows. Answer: 0.0102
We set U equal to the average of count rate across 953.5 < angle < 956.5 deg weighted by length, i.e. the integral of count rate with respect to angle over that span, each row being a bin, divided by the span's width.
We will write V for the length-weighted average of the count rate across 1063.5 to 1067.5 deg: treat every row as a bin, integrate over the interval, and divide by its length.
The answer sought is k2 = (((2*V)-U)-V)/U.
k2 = 0.56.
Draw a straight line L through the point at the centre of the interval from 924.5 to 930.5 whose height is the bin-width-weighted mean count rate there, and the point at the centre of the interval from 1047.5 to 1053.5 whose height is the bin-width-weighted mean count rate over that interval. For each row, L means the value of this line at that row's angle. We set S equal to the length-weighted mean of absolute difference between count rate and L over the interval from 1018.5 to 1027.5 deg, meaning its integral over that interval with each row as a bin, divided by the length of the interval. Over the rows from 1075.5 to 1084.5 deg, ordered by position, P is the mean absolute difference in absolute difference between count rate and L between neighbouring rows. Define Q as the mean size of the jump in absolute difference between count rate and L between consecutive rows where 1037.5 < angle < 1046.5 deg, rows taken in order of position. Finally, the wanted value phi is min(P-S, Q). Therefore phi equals -1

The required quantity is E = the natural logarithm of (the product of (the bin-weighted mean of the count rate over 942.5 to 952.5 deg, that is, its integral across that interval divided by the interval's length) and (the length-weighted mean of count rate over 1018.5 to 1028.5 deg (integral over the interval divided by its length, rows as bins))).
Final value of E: 9.99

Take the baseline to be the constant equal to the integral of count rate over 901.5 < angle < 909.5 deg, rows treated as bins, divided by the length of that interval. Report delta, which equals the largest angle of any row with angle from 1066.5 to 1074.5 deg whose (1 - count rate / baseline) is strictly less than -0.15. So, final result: 1074.0 deg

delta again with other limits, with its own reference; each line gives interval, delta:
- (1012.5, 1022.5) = 1022.0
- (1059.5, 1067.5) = 1067.0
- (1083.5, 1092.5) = 1092.0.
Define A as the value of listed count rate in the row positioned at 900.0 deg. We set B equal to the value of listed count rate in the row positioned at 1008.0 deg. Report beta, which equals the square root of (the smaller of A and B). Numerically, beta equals 12.2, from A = 148.9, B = 173.2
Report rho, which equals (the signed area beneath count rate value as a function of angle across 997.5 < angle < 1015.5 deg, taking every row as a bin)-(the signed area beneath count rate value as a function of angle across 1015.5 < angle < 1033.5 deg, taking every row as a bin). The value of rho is -66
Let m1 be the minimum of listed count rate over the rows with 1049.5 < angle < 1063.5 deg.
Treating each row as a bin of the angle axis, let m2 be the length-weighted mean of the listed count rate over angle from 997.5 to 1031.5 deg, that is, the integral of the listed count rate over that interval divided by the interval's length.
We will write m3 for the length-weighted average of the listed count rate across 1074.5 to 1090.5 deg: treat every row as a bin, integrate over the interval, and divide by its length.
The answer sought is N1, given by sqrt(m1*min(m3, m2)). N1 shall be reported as 164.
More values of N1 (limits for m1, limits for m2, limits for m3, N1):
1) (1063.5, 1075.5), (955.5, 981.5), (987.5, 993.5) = 167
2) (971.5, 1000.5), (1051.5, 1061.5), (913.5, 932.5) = 143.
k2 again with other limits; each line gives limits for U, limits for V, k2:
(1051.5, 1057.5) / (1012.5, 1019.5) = -0.03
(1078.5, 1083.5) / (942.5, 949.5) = -0.33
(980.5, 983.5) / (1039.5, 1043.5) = 0.15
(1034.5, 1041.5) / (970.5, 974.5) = -0.09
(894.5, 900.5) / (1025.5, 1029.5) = 0.16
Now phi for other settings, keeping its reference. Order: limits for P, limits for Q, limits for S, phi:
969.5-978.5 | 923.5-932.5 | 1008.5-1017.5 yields -2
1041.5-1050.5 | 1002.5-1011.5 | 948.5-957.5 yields -18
